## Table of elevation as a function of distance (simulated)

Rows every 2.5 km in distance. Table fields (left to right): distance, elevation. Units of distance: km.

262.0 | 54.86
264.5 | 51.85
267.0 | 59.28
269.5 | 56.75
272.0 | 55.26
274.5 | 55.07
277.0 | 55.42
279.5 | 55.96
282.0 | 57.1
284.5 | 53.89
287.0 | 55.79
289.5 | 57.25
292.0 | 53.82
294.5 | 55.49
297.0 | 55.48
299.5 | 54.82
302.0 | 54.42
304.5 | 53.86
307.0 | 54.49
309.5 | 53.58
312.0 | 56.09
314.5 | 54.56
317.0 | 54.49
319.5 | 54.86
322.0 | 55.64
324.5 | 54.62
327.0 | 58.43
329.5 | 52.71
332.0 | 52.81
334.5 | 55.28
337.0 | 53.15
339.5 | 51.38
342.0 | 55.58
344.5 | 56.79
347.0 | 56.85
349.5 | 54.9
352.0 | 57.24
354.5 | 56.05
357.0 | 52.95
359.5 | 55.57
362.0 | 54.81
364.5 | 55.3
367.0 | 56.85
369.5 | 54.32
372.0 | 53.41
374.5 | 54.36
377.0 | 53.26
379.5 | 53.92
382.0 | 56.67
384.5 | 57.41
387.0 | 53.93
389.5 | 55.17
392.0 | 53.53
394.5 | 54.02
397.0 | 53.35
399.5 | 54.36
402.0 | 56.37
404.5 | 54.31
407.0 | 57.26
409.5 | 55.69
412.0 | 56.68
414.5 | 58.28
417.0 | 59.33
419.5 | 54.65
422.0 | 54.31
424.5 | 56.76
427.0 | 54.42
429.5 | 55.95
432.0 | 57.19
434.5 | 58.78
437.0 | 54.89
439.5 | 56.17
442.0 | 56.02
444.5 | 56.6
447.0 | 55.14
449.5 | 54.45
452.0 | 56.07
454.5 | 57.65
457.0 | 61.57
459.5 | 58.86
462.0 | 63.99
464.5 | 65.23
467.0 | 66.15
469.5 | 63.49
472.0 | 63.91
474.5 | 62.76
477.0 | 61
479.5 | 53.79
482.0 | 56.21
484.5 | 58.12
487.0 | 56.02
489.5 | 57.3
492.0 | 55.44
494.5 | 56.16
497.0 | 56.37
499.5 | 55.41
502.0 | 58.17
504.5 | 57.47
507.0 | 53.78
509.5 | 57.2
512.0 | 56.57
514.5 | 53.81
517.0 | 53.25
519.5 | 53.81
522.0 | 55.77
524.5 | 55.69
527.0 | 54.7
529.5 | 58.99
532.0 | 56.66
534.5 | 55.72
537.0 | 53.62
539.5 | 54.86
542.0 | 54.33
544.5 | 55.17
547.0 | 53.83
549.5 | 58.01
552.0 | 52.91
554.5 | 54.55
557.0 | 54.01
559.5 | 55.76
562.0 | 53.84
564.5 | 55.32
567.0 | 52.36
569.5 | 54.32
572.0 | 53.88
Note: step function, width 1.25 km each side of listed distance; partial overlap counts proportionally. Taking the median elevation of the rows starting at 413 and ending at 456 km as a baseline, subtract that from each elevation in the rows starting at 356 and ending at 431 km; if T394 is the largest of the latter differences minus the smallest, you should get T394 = 6.4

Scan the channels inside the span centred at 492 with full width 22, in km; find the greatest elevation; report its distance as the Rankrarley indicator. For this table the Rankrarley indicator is 502.0 km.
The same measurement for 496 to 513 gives 502.0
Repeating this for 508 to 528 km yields 509.5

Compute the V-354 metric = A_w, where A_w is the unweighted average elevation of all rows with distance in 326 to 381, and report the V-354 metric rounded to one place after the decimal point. 54.8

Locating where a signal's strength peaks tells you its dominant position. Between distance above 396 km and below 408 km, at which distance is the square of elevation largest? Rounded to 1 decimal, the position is 407.0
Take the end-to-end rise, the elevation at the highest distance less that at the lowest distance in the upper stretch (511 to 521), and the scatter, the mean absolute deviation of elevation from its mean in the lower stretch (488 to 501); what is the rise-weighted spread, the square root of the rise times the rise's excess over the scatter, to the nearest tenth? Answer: 3.0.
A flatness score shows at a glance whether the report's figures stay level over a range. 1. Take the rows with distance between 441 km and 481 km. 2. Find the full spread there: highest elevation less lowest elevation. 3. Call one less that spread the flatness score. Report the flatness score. -11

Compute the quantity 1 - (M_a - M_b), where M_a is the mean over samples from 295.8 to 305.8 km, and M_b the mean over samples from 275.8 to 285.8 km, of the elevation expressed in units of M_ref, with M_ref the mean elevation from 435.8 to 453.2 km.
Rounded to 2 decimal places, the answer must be 1.02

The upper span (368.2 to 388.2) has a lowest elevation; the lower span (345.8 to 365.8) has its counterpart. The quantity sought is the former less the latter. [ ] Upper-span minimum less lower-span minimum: 0.3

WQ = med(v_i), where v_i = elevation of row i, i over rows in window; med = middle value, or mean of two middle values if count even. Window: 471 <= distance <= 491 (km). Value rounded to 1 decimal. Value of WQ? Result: 57.7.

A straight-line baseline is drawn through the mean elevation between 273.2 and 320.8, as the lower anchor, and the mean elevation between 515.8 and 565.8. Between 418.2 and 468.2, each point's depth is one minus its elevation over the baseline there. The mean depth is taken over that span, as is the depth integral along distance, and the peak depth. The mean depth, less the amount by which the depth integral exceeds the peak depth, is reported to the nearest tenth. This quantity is 2.4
